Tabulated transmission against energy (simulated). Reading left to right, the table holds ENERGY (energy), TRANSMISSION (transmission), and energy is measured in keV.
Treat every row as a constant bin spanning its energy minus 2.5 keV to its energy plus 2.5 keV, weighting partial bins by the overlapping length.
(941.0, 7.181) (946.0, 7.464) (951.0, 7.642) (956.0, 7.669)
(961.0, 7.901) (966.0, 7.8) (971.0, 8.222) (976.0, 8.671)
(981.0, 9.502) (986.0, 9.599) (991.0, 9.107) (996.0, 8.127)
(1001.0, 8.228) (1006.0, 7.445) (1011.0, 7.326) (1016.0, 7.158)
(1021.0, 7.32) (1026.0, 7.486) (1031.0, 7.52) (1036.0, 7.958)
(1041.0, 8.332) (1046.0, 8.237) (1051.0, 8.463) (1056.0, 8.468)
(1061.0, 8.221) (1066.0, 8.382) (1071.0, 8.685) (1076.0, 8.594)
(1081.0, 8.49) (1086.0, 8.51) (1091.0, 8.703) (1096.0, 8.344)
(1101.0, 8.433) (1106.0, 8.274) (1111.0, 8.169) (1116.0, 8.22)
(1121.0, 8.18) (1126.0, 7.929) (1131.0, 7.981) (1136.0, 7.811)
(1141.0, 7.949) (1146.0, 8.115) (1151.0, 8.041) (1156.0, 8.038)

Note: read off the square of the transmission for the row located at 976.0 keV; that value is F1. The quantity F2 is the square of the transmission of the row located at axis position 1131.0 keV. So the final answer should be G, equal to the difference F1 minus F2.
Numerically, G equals 11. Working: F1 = 75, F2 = 63.7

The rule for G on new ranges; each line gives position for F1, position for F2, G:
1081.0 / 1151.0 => 7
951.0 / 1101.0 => -13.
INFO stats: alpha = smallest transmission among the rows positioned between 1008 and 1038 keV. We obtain 7.158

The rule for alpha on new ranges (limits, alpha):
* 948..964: 7.642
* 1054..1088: 8.221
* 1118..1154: 7.811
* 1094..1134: 7.929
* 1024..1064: 7.486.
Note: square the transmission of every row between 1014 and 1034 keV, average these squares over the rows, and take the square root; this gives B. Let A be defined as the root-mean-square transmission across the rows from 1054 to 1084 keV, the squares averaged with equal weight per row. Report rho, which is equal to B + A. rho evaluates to 15.8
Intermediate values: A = 8.5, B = 7.4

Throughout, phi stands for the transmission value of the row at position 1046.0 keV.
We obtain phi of 8.237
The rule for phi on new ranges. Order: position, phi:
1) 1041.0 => 8.332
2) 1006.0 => 7.445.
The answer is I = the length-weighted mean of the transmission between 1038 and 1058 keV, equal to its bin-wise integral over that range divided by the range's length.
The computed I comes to 8.4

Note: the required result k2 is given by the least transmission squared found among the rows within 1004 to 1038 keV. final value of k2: 51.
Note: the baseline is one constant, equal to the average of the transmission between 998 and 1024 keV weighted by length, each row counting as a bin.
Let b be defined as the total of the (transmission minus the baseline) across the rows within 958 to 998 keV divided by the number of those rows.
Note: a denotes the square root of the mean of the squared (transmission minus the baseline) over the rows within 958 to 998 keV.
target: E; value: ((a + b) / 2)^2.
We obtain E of 1.4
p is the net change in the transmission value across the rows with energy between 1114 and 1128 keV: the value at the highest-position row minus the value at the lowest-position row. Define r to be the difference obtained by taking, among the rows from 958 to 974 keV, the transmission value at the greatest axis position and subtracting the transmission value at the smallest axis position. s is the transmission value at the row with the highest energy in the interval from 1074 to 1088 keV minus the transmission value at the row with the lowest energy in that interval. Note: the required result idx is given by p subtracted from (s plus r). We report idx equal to 0.53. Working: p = -0.29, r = 0.32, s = -0.1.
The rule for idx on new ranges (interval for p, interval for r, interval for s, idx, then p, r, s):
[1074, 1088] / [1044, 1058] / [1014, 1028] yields 0.64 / -0.08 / 0.23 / 0.3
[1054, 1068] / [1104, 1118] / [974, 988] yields 0.96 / -0.09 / -0.05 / 0.9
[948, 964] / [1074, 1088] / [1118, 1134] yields -0.54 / 0.26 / -0.08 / -0.2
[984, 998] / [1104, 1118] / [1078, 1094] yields 1.63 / -1.47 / -0.05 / 0.2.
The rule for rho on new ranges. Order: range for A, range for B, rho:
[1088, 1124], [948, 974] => 16.2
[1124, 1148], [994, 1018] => 15.6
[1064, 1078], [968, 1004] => 17.4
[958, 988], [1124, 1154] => 16.6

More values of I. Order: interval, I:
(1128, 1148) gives 8.0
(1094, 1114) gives 8.3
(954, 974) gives 7.9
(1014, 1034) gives 7.4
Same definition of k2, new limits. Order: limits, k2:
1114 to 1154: 61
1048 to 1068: 68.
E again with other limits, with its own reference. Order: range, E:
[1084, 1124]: 0.7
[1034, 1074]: 0.7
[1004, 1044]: 0.0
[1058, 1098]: 1.0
